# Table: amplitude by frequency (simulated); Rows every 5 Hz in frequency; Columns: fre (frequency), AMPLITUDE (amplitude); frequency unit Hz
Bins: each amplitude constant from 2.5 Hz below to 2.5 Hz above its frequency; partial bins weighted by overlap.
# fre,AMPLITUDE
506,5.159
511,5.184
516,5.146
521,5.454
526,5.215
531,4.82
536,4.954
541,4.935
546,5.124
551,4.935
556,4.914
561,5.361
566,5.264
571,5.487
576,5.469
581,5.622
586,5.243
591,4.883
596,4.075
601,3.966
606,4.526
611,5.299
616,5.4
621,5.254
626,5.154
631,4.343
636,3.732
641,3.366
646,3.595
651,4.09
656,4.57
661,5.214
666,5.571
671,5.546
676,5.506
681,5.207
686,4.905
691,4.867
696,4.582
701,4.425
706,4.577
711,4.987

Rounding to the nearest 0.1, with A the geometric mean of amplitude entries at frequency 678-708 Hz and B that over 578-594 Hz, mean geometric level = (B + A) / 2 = 5.0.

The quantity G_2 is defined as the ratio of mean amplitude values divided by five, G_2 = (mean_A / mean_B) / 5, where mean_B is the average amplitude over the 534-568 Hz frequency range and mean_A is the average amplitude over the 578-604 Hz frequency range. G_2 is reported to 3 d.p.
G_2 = 0.188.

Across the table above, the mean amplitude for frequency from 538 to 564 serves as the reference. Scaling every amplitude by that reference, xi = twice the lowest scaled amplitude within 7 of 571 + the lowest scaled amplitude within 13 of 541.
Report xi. 3.04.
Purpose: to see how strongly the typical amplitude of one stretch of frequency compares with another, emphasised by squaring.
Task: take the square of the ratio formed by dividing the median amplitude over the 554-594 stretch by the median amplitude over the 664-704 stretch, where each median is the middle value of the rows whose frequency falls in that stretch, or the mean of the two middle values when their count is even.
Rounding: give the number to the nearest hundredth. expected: 1.10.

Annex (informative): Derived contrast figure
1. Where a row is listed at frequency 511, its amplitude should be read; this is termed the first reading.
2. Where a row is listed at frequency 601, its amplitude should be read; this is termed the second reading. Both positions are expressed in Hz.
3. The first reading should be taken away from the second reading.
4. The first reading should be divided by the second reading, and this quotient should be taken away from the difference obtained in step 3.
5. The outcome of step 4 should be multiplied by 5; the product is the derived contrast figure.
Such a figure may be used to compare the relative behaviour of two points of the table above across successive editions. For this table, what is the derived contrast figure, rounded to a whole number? -13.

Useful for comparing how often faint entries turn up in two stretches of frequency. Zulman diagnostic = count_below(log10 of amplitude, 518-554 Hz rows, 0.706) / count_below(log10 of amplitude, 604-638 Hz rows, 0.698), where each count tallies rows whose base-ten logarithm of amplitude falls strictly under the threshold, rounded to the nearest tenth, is 1.3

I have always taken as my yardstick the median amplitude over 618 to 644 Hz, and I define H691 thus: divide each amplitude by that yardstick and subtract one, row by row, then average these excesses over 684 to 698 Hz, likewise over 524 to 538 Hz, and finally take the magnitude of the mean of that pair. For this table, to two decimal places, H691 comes 0.13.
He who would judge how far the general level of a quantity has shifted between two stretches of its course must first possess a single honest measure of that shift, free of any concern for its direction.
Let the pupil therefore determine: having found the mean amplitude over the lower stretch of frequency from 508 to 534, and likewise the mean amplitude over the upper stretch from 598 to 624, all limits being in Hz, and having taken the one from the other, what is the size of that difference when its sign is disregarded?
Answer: 0.3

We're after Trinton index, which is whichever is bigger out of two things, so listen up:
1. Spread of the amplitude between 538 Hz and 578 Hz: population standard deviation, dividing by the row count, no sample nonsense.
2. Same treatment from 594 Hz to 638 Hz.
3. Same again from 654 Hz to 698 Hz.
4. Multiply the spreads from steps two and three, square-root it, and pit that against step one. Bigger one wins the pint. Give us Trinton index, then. 0.48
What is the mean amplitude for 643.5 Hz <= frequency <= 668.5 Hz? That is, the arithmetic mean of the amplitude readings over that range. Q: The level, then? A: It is 4.6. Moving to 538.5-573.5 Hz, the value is 5.1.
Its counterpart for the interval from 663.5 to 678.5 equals 5.5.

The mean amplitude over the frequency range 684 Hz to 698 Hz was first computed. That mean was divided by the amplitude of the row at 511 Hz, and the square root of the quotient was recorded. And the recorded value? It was 0.96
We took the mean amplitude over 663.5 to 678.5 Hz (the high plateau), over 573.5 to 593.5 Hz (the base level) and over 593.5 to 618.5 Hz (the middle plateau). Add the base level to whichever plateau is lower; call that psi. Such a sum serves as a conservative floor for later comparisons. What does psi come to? 10.0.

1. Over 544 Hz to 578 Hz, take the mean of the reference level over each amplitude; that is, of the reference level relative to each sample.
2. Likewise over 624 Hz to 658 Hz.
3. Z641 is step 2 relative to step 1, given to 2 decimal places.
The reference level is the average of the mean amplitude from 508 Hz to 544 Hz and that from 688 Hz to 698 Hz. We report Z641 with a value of 1.29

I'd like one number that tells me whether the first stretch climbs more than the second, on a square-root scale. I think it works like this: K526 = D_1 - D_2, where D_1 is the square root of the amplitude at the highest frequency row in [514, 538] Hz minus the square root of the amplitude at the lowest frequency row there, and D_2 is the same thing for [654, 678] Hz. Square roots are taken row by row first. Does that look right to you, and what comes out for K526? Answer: -0.25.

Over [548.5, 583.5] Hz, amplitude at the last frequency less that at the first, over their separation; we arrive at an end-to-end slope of 0.023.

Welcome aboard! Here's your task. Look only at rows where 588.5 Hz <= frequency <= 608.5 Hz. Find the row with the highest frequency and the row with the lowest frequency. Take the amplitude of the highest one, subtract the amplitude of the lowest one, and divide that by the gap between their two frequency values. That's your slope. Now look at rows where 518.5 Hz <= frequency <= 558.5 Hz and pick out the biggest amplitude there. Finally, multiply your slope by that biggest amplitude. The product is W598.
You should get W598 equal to -0.13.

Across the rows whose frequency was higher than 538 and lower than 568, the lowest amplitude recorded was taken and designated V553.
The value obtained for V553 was 4.914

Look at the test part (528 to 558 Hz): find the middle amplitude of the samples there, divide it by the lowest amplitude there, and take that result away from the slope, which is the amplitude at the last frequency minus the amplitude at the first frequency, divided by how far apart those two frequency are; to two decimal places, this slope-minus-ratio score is -1.02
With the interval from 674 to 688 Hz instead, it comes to -1.12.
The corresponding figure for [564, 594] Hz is -1.11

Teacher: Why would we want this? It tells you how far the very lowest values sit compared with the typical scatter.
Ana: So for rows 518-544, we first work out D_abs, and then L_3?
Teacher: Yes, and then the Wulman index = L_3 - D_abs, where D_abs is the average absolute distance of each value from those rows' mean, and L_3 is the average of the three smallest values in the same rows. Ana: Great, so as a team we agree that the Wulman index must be 4.70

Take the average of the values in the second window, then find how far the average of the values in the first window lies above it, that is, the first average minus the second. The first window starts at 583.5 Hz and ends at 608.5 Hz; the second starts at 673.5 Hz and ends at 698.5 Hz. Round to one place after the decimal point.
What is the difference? -0.5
